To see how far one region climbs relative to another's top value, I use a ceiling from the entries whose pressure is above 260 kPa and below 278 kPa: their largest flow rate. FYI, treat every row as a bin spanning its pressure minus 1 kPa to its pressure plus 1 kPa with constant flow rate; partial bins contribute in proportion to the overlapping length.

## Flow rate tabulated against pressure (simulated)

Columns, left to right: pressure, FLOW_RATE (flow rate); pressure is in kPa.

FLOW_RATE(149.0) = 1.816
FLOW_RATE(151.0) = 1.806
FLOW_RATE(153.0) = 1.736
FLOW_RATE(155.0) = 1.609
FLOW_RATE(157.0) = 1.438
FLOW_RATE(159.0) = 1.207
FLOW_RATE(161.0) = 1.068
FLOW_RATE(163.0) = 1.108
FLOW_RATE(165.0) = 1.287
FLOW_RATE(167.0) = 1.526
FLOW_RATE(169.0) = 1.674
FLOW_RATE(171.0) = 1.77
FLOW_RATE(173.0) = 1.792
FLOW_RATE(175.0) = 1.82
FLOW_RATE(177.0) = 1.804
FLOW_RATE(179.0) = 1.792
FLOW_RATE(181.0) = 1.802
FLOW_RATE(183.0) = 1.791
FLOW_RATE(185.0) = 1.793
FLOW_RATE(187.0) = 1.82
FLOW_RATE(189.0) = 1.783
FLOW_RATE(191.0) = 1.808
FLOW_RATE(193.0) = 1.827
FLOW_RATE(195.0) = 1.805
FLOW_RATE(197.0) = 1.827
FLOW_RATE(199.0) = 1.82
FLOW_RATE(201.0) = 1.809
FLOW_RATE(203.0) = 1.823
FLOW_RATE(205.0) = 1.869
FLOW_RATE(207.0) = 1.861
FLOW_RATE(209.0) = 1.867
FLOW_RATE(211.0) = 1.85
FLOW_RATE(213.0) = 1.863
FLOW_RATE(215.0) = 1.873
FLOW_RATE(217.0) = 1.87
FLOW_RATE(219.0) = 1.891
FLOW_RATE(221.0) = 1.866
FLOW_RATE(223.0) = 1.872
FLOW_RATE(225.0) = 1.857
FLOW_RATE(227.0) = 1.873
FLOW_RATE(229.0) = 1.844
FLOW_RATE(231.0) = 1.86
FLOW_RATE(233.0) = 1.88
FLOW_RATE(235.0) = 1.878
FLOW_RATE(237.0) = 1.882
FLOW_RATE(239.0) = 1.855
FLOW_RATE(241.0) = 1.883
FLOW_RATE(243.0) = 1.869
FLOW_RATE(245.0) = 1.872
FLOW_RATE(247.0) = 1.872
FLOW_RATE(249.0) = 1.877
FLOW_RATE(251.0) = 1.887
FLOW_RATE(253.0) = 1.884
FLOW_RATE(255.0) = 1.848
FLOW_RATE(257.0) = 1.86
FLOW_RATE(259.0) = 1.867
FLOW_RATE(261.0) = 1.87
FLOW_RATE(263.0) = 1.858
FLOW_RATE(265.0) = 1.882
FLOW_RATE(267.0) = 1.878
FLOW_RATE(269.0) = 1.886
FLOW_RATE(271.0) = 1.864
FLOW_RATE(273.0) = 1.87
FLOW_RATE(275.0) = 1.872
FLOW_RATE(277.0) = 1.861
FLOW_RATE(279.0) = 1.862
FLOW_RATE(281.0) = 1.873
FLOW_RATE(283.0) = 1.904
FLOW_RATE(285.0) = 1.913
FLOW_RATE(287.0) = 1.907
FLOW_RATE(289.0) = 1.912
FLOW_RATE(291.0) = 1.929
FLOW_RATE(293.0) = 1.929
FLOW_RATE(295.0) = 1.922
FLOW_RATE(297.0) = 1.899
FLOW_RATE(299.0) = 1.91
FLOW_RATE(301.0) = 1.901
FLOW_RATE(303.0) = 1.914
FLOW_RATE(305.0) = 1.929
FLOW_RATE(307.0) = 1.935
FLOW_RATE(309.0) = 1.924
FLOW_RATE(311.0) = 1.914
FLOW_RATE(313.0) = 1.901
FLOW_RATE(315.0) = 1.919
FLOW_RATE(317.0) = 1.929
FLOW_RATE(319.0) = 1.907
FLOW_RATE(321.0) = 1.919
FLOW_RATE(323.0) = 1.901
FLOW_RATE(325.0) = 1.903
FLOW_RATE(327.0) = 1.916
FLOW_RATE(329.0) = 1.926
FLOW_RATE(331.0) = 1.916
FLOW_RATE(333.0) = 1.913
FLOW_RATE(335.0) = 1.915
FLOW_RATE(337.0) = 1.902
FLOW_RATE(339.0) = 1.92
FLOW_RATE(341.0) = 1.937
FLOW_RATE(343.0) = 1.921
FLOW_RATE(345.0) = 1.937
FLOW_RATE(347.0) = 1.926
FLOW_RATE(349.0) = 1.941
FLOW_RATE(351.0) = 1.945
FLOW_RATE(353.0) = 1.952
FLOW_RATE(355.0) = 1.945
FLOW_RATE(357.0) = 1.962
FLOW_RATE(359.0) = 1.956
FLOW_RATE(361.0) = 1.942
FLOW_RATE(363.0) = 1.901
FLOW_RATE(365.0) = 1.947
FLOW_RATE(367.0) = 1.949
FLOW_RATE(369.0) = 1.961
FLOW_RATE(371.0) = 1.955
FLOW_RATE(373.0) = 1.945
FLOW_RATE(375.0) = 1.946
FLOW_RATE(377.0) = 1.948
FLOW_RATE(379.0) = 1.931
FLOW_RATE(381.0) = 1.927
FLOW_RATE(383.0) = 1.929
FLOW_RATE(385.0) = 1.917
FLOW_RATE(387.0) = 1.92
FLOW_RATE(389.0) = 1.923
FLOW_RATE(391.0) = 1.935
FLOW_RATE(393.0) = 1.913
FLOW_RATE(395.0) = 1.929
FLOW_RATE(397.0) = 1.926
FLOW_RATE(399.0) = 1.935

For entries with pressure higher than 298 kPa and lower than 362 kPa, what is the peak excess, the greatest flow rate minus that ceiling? 0.076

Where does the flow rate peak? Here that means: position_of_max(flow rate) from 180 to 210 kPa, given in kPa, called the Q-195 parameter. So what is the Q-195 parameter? 205.0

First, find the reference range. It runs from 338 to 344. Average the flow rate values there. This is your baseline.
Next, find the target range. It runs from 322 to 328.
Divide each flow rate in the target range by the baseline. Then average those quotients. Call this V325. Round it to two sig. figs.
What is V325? 0.99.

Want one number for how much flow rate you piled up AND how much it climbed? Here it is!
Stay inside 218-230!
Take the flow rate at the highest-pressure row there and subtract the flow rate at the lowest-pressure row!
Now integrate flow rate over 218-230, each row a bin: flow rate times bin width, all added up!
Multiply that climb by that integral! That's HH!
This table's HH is -1.1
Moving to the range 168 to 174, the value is 1.2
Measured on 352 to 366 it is -0.1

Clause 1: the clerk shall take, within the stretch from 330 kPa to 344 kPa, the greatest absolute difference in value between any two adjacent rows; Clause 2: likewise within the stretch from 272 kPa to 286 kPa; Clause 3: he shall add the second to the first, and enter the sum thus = 0.049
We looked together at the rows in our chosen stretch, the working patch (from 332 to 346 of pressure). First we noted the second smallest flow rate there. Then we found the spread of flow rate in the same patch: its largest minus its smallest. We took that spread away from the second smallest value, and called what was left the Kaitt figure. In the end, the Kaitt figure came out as 1.88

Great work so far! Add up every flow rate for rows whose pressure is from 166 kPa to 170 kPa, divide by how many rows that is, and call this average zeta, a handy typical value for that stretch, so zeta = 1.60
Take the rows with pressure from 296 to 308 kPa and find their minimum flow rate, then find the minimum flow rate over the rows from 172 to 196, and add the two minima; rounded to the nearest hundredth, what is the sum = 3.68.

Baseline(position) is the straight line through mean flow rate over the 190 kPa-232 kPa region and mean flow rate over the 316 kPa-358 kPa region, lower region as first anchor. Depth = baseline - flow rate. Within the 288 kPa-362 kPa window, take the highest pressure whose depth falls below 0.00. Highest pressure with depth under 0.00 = 361.0 kPa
